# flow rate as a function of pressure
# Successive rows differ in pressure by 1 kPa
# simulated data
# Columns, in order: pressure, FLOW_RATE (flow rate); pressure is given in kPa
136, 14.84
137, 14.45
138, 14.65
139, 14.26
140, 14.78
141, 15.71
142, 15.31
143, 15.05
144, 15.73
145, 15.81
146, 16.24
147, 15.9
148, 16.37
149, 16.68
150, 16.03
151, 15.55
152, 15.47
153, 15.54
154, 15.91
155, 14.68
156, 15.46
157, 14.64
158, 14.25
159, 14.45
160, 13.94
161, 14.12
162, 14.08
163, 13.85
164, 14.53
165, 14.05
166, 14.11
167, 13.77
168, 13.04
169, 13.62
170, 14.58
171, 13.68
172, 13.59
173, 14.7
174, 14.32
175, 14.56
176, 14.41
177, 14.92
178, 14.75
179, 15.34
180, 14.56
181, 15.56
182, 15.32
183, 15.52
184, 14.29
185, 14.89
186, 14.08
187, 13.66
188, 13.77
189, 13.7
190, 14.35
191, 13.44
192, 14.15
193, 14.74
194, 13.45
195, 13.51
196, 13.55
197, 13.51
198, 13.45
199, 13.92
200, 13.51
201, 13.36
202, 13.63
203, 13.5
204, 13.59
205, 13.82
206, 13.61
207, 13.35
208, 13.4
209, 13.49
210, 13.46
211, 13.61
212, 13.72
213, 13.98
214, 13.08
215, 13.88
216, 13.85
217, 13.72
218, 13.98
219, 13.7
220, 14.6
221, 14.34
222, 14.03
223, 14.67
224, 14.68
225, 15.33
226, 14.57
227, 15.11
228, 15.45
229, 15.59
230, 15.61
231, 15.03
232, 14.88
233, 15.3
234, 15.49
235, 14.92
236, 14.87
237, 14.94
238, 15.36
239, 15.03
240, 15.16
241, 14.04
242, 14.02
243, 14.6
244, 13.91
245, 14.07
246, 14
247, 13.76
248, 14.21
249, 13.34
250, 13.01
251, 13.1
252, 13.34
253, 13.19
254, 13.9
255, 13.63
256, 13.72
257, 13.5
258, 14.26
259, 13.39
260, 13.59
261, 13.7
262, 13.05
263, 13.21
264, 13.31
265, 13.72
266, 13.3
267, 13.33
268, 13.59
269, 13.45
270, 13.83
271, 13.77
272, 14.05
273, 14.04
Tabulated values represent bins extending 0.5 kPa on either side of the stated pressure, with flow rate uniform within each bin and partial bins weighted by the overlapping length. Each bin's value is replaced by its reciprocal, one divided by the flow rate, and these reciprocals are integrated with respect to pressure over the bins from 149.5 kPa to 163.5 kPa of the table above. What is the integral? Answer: 0.94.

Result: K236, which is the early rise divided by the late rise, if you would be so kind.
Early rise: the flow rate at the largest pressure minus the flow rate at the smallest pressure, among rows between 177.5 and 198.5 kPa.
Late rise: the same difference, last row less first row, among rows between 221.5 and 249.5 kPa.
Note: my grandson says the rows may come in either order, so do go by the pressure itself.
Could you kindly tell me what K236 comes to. 1.9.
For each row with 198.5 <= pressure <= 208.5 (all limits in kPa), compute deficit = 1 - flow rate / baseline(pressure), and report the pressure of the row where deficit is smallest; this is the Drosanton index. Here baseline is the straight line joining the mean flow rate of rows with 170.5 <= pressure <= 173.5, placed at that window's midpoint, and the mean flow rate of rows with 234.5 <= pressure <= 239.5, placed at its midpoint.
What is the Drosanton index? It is 199 kPa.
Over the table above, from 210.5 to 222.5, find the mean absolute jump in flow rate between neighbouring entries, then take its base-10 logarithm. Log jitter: -0.41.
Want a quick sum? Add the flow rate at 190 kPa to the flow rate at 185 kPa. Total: 29.2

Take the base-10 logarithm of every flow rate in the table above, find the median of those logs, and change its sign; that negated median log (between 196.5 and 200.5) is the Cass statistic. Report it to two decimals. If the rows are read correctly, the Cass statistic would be -1.13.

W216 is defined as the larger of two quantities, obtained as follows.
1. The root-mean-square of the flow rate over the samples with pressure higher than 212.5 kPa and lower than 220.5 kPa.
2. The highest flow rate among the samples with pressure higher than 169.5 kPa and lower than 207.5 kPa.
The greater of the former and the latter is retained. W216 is 15.6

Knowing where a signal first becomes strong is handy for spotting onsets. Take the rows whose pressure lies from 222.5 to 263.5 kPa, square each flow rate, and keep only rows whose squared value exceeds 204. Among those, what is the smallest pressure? 223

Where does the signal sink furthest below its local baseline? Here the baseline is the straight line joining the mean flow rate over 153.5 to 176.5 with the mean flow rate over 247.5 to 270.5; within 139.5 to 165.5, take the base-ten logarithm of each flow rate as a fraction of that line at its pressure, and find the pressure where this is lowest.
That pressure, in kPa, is 163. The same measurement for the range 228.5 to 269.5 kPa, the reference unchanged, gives 250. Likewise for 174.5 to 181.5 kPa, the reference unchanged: 176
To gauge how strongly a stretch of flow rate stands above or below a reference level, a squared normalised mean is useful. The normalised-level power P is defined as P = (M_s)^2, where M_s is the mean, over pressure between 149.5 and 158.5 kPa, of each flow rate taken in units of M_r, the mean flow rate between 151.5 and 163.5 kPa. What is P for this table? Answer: 1.08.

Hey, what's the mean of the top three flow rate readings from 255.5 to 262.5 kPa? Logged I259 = 13.9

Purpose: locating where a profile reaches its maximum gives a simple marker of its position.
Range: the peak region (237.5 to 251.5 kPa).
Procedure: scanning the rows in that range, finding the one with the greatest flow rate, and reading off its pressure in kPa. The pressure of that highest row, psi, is 238 kPa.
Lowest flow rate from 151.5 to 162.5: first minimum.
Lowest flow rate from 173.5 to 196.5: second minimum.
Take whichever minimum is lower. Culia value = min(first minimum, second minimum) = 13.4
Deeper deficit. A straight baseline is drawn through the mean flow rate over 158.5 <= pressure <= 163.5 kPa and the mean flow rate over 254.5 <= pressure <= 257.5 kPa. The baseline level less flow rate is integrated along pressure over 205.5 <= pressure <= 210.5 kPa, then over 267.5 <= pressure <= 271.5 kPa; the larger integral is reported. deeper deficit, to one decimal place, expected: 2.0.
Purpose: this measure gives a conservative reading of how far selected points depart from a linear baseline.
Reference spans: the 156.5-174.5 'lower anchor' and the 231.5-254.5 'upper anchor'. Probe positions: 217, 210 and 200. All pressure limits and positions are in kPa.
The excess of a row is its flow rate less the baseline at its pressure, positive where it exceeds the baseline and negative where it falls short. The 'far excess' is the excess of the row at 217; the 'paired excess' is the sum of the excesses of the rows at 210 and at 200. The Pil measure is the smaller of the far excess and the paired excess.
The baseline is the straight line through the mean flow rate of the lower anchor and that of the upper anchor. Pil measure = -1.4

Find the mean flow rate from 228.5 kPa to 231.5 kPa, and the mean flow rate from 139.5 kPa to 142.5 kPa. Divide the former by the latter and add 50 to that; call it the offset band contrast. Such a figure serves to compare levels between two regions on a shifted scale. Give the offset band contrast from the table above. 51.0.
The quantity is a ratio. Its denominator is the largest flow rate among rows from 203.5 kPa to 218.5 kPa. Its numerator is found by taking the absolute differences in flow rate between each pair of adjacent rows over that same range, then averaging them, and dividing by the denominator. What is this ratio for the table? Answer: 0.018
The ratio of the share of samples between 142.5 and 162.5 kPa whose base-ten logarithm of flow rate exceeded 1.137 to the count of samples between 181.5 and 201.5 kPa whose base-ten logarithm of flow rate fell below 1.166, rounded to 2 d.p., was 0.06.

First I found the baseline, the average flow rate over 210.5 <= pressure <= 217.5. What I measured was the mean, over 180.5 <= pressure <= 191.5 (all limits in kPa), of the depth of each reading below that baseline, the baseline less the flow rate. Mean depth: -0.72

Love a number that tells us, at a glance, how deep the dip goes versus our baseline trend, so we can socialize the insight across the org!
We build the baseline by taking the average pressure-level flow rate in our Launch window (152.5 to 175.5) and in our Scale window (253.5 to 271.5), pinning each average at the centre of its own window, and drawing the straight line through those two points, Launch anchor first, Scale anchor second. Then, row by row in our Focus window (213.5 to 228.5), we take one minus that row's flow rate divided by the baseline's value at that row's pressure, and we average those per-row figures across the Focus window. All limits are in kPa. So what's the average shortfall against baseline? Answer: -0.032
